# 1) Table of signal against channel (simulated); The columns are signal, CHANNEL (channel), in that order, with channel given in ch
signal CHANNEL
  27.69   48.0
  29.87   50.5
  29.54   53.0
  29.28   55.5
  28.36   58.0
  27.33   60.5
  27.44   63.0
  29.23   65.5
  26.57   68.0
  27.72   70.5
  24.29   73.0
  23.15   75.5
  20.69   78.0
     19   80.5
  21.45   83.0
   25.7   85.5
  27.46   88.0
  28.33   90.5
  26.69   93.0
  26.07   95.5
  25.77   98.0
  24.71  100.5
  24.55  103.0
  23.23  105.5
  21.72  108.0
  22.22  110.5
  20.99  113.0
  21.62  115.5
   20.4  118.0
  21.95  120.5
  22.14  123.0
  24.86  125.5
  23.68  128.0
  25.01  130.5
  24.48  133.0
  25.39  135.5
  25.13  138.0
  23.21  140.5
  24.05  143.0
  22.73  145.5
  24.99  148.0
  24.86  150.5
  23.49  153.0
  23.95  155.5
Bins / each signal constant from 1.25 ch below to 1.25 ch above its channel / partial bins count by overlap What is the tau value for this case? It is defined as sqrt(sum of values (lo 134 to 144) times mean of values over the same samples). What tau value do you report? 49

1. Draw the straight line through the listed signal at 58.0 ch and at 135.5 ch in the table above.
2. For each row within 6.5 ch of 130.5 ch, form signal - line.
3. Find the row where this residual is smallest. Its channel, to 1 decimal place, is 128.0 ch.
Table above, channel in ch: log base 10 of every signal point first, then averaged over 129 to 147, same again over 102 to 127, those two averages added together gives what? 2.73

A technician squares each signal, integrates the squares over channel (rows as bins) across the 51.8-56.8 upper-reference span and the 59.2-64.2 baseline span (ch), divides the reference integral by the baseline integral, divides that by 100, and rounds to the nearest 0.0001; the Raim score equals 0.0115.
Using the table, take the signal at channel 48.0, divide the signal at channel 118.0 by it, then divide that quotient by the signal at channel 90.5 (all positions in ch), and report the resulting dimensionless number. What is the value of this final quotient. 0.026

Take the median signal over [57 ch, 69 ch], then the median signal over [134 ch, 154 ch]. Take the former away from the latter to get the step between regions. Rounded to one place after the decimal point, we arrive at -3.0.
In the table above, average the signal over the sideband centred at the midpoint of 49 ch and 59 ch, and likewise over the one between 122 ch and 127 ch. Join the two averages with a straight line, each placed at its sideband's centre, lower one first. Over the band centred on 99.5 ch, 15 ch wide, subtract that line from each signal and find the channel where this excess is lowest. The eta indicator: 105.5 ch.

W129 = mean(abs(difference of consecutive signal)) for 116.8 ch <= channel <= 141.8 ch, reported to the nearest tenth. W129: 1.2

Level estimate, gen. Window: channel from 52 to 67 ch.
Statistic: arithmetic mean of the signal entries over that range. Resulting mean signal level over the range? 28.5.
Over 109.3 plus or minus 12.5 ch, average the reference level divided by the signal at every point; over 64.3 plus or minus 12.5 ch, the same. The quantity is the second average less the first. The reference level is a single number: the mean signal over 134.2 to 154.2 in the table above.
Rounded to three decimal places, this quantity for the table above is -0.179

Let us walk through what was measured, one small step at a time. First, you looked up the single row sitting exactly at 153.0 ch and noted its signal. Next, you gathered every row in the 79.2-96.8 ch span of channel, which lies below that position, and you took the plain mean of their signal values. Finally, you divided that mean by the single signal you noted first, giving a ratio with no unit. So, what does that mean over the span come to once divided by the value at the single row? 1.06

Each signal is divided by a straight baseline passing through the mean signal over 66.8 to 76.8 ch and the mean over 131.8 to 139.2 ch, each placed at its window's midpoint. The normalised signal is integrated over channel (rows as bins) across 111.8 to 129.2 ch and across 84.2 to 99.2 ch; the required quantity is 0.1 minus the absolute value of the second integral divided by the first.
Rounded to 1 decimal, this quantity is -0.9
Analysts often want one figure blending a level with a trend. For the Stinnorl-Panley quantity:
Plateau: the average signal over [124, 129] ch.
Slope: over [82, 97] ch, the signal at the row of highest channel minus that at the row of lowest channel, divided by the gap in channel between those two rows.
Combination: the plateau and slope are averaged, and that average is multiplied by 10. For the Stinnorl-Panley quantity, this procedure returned 123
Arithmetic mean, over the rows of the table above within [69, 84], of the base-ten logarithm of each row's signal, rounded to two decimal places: 1.35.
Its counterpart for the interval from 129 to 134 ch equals 1.39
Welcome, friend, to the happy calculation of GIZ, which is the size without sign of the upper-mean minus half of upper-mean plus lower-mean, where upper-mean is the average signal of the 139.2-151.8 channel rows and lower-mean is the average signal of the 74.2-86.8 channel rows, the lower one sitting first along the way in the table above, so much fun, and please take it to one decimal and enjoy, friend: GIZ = 1.0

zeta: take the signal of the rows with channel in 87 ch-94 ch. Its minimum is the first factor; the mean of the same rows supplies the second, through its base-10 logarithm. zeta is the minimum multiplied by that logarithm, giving 38.4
